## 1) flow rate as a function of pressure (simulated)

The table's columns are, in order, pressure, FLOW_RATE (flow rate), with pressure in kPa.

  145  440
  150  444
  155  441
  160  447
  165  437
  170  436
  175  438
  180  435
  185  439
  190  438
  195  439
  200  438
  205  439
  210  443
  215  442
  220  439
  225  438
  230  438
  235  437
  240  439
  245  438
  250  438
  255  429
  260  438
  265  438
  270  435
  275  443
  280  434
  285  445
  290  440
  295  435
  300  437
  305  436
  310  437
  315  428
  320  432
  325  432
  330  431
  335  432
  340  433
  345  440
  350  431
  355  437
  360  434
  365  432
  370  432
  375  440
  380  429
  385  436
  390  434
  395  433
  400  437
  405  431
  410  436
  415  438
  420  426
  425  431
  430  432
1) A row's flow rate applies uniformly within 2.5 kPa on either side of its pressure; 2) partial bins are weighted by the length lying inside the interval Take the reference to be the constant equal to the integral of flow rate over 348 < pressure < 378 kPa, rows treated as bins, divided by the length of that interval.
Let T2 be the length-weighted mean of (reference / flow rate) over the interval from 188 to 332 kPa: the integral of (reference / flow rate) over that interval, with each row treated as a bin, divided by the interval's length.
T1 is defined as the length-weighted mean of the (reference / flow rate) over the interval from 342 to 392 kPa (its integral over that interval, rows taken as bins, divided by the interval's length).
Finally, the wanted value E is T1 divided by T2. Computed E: 1.01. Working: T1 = 1.00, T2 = 0.994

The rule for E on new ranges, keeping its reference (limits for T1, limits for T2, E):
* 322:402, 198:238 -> 1.01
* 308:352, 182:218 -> 1.02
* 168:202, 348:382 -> 0.99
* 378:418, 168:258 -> 1.01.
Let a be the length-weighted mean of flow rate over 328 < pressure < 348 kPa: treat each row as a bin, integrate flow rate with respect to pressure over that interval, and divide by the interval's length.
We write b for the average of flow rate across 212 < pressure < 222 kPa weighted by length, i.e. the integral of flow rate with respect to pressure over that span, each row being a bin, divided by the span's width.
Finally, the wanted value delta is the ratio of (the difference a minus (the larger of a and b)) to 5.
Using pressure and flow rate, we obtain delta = -1.3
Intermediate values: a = 434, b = 441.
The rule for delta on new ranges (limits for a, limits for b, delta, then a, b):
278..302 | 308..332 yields 0.0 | 438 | 432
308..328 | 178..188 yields -1.0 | 432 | 437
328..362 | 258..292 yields -1.0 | 434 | 439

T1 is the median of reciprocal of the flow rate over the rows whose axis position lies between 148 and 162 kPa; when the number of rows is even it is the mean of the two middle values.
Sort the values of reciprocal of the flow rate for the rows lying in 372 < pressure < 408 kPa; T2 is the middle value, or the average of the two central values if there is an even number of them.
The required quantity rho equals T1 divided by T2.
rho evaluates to 0.98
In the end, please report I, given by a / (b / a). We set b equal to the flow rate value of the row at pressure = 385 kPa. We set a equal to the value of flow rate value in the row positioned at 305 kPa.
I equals 436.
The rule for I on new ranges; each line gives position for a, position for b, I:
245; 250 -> 438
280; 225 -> 430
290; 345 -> 440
